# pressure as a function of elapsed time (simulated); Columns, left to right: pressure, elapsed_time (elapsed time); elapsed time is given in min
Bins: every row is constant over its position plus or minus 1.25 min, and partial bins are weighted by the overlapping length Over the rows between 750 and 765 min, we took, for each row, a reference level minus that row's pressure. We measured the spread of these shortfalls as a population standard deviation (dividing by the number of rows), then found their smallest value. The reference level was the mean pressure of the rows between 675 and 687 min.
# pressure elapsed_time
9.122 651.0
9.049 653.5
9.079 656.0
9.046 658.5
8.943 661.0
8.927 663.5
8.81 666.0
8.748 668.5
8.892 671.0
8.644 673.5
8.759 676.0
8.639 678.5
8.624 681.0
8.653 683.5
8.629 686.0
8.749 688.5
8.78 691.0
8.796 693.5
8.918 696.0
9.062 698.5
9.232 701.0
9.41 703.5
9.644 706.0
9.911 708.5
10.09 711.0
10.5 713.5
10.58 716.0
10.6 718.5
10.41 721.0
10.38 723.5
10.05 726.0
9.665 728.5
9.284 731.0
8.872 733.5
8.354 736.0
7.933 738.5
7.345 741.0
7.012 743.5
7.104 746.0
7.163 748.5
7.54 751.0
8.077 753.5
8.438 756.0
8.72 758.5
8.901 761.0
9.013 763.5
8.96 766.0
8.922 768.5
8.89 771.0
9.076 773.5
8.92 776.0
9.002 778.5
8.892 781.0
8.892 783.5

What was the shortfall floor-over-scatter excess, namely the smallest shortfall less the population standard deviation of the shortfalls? -0.9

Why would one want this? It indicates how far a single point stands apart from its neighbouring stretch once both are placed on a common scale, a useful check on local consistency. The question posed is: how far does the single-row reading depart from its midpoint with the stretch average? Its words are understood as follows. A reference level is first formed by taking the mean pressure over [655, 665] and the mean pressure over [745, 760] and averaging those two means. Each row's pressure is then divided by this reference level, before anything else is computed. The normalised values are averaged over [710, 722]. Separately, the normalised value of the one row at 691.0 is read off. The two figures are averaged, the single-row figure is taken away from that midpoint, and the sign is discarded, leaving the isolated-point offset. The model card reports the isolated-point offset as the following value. 0.10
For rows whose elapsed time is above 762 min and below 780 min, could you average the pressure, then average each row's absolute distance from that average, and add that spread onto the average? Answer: 9.0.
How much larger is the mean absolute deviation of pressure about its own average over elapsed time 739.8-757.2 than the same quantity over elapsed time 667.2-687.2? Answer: 0.35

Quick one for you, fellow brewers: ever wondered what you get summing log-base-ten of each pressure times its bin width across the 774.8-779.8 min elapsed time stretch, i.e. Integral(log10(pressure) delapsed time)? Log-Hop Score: 4.8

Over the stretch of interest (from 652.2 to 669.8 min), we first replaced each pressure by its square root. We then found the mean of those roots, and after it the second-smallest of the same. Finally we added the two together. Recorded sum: 5.96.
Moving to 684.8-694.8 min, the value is 5.91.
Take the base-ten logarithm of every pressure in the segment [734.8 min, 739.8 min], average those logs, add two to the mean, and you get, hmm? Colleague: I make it 2.91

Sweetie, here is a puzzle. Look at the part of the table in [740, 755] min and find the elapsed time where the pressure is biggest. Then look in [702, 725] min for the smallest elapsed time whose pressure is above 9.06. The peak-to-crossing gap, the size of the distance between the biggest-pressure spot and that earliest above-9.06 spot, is 50.0 min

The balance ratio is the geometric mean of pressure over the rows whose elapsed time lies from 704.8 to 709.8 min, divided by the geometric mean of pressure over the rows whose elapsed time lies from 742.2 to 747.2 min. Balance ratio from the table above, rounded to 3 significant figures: 1.39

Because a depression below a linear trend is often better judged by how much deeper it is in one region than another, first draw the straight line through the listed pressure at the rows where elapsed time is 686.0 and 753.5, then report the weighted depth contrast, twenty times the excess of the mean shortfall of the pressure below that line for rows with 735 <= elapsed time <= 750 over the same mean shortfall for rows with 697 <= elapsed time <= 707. 30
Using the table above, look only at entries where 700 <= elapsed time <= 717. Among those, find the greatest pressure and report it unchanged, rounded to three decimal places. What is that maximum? 10.580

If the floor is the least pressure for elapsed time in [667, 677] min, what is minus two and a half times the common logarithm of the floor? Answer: -2.34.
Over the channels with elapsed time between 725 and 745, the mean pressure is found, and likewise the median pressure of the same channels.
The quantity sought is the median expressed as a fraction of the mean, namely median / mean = 1.01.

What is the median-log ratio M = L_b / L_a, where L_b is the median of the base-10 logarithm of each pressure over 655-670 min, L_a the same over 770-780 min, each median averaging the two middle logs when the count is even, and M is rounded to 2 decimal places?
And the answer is 1.00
